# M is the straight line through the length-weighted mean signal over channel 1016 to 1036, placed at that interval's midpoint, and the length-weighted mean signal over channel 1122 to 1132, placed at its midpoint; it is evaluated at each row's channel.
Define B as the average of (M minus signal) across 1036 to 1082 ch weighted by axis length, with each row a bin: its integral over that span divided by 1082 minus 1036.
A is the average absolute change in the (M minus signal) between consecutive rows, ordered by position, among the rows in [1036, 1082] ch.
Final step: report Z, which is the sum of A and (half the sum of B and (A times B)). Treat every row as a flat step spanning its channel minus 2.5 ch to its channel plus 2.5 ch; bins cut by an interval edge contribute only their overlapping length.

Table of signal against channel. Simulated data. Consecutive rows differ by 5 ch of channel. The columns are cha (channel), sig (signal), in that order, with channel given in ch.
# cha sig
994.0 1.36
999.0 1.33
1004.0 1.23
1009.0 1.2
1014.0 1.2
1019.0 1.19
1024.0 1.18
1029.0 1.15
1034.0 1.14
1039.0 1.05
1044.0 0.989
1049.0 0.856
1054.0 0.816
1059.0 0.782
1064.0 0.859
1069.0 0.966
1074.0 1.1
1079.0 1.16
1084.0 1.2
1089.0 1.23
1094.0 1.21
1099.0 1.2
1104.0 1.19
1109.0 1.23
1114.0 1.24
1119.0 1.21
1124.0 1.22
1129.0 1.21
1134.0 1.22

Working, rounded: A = 0.081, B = 0.22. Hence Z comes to 0.20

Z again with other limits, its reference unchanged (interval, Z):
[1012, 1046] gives 0.06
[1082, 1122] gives 0.02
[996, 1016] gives 0.00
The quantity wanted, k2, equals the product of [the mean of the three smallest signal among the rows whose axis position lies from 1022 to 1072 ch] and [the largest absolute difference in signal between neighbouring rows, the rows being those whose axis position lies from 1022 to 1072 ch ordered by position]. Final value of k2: 0.11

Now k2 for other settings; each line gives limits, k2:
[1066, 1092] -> 0.14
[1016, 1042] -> 0.10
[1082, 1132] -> 0.05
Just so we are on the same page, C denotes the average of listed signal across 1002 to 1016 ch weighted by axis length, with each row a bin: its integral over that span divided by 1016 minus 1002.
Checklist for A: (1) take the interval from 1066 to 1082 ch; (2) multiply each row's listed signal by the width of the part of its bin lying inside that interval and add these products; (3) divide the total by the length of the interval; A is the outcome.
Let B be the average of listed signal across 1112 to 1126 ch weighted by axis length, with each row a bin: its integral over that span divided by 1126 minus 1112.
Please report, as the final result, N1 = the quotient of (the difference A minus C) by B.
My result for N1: -0.112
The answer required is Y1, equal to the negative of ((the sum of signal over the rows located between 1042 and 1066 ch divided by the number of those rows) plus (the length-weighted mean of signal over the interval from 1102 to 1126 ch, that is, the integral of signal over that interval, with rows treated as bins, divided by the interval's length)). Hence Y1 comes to -2.08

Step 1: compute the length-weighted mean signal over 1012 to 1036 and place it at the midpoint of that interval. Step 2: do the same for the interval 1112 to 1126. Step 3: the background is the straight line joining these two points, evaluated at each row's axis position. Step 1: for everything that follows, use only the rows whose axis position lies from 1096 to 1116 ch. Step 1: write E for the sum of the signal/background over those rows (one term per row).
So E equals 4.00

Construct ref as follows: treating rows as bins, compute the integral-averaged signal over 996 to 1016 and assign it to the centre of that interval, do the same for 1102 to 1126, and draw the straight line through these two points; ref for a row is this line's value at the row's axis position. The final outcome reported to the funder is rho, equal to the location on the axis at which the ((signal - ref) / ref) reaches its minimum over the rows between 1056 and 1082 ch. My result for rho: 1059.0 ch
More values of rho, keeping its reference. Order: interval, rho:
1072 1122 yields 1074.0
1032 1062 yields 1059.0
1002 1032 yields 1029.0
